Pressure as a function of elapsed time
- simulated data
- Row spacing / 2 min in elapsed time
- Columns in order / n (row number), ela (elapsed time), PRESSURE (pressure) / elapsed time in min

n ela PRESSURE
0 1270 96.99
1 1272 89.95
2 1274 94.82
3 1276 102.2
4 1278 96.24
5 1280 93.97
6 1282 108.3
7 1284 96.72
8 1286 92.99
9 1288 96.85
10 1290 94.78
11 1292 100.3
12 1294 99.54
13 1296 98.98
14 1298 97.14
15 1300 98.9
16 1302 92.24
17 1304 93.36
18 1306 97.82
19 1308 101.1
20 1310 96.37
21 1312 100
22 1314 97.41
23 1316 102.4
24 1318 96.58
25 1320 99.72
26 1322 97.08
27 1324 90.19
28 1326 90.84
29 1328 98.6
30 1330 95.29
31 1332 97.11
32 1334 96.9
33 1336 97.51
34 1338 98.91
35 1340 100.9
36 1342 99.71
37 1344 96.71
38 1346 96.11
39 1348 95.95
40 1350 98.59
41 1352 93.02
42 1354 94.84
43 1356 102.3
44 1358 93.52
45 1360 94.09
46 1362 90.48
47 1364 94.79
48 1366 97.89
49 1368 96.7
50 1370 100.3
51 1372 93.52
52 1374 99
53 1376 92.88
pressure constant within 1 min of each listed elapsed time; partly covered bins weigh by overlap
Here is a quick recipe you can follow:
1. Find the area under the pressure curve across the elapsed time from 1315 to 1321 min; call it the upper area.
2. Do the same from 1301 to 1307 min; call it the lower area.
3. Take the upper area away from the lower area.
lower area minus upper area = -31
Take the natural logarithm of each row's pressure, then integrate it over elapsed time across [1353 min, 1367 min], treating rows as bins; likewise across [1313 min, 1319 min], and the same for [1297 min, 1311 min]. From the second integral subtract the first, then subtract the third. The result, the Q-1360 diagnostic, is -100.2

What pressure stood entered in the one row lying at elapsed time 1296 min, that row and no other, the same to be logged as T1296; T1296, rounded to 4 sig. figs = 98.98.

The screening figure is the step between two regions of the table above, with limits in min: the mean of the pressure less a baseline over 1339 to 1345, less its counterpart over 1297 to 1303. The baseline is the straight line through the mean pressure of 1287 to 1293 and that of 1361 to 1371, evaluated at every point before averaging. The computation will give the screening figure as 4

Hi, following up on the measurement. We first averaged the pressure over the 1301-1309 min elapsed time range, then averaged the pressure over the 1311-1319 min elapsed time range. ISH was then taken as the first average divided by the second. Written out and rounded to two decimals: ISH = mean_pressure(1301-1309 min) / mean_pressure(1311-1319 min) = 0.97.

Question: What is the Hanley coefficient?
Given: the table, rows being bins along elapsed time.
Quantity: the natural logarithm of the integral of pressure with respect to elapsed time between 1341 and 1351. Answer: 6.9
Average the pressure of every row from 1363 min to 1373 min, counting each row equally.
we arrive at 97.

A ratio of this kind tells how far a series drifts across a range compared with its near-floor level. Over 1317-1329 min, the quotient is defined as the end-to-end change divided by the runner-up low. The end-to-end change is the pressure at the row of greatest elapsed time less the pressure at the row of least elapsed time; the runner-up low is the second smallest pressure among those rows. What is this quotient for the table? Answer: 0.02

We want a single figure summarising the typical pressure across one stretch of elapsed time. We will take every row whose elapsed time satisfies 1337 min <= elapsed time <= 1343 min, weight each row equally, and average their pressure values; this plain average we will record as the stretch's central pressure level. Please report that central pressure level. 99.8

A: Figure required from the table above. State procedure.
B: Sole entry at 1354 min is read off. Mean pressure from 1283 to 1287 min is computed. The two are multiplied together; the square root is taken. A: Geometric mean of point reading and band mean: 94.8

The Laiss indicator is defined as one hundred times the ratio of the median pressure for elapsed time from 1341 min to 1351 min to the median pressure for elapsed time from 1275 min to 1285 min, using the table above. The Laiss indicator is 100.0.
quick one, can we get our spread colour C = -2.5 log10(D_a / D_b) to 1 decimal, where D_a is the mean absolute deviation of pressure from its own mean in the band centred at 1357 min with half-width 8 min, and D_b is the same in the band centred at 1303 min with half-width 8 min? -0.2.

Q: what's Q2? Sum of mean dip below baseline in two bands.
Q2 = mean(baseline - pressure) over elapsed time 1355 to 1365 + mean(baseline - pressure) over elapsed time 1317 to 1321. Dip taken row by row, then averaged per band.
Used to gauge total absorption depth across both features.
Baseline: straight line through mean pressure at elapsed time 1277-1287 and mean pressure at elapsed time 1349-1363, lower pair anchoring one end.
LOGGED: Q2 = -2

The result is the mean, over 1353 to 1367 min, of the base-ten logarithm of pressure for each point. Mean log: 1.979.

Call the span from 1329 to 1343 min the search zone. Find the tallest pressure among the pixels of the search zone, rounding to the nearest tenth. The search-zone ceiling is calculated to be 100.9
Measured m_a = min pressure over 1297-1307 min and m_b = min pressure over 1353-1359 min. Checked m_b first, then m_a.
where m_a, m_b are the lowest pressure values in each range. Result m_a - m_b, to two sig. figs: -1.3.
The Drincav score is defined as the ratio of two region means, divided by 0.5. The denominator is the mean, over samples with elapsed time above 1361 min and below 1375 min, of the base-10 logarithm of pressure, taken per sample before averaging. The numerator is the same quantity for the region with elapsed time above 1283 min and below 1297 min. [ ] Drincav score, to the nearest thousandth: 2.005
